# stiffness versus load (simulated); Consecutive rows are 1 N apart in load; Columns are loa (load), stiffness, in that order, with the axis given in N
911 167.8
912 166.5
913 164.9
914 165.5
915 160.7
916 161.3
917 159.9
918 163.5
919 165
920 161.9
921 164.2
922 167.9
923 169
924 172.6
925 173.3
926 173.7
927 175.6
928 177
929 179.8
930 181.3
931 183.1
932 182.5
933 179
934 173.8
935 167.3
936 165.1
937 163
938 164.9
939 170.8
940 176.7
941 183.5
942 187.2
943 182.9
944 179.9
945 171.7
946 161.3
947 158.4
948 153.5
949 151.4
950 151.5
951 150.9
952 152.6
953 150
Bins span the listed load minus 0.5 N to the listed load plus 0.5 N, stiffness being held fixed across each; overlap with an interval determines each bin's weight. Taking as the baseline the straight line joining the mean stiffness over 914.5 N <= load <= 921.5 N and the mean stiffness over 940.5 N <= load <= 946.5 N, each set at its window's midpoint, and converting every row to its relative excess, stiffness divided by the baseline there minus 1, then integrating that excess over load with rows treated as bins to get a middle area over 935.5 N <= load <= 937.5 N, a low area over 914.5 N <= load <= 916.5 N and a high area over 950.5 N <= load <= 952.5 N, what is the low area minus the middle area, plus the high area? -0.23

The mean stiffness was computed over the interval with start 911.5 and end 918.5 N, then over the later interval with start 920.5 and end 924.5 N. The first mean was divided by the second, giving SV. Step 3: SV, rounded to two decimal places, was 0.97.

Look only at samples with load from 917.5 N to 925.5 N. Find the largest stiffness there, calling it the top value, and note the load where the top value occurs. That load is 925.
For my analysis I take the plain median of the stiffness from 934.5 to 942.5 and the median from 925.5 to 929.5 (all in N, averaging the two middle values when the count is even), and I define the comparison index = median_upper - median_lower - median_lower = -184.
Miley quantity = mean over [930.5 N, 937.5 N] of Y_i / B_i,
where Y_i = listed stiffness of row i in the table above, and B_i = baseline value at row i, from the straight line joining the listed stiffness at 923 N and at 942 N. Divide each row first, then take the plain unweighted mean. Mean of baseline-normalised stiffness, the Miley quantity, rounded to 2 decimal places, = 0.97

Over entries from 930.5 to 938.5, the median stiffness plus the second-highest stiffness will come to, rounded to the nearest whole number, 353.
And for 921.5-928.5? 349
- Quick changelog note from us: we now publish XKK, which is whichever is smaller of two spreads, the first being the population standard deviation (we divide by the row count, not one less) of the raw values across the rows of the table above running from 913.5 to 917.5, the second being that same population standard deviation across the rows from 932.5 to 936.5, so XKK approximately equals 2.2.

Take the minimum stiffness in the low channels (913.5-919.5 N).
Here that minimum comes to 159.9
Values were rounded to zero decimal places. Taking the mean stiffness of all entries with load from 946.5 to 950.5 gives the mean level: 154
